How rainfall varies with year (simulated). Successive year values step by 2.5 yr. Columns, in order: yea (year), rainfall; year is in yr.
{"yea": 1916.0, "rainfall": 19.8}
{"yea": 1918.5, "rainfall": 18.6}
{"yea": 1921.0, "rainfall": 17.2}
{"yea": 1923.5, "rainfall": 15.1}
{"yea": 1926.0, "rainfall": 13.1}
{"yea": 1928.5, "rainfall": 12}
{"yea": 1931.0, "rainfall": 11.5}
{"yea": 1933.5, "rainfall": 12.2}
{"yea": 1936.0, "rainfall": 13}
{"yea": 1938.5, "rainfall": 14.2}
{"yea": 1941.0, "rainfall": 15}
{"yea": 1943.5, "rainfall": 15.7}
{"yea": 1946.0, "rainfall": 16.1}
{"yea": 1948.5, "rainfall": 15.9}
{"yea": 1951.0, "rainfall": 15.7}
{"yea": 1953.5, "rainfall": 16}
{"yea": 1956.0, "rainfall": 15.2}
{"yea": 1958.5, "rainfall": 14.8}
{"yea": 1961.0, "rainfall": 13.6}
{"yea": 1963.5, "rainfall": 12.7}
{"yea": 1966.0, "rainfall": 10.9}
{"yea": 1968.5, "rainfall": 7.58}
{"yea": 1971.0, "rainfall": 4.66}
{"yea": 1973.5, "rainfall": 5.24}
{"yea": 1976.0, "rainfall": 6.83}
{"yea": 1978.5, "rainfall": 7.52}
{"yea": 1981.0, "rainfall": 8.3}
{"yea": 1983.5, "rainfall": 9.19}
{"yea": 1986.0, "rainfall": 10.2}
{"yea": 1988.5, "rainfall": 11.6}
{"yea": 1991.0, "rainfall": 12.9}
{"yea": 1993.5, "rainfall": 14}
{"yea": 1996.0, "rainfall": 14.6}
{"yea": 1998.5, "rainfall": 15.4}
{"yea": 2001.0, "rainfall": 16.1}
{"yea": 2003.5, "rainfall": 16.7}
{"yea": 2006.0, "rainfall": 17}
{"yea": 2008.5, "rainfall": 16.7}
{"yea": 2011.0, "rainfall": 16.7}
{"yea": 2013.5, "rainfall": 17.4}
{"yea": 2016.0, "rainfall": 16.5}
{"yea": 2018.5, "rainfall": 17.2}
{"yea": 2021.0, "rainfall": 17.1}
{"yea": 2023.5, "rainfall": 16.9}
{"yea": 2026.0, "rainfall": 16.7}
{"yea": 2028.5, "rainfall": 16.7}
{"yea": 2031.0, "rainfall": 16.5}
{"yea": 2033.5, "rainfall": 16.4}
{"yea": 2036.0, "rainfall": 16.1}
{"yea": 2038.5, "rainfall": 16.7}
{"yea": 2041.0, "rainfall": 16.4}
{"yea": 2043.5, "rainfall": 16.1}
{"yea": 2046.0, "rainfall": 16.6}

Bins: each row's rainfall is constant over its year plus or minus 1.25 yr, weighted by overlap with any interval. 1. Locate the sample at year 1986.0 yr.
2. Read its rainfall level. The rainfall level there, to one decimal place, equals 10.2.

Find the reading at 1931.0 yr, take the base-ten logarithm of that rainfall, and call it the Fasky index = 1.06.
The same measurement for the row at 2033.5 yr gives 1.21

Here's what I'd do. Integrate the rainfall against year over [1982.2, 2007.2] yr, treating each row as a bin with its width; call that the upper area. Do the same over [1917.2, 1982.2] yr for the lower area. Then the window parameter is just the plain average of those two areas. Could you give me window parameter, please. 583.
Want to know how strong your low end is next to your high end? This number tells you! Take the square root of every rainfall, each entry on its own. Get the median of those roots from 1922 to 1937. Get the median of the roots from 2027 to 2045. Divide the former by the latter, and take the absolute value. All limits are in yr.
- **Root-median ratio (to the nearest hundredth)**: 0.88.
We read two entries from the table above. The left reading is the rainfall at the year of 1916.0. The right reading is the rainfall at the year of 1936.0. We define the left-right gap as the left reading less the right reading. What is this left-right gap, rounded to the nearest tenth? 6.8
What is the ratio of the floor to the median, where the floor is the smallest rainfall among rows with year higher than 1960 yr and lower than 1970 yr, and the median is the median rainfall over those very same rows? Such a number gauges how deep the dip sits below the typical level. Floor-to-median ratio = 0.64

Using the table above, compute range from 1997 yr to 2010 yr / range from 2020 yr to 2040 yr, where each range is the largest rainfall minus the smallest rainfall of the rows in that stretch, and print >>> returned 1.6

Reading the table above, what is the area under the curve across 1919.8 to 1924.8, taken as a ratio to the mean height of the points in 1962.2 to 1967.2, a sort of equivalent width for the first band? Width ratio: 7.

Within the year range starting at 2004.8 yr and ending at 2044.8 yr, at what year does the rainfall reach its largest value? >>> 2013.5 yr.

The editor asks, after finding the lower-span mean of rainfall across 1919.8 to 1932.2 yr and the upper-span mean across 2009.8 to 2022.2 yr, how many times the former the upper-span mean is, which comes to 1.23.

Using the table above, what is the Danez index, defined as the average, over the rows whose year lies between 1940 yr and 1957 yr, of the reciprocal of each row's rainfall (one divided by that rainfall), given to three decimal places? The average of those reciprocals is 0.064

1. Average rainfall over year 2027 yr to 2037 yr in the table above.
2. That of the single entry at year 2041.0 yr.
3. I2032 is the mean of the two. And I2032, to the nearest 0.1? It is 16.4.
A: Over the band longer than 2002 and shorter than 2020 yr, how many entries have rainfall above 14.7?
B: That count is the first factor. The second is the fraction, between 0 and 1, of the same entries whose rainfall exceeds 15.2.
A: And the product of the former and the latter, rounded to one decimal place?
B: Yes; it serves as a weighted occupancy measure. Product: 7.0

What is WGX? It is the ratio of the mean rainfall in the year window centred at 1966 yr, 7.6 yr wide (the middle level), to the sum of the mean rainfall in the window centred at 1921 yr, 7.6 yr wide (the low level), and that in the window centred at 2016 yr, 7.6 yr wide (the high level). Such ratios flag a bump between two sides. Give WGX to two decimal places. 0.31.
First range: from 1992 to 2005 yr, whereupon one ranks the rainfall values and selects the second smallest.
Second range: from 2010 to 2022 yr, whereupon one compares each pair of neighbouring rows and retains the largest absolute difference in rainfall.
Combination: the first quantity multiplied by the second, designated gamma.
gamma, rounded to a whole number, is 13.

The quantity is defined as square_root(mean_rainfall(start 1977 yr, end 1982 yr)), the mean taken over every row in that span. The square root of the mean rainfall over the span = 2.8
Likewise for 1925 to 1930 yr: 3.5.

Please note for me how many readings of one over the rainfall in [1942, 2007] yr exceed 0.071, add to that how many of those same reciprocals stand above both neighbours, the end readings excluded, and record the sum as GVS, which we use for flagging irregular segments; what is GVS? 16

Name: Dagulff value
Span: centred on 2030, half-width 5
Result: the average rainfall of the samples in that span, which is 16.6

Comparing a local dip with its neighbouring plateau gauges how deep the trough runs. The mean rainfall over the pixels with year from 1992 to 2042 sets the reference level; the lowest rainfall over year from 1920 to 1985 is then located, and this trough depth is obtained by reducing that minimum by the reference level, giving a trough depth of -12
